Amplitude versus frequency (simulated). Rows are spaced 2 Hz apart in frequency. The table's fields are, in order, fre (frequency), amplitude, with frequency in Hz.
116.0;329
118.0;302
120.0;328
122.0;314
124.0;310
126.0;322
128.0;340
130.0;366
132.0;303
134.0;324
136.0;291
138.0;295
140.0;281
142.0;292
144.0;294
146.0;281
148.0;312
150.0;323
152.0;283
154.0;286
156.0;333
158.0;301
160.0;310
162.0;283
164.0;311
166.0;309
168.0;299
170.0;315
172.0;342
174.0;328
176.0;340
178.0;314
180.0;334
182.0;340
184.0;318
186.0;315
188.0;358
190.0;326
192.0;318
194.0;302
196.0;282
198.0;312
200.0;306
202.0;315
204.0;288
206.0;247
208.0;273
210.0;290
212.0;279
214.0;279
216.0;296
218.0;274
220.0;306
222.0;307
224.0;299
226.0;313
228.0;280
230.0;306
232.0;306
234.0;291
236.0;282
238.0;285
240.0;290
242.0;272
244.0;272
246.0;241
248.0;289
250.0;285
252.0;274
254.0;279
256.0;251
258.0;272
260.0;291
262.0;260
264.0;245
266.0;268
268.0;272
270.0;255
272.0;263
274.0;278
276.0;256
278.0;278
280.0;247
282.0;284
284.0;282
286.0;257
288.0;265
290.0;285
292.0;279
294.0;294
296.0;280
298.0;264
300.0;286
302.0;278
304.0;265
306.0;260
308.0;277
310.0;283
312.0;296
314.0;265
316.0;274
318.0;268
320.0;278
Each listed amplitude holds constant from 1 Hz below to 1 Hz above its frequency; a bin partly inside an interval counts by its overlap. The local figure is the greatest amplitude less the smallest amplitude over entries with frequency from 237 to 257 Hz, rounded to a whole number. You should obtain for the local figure 49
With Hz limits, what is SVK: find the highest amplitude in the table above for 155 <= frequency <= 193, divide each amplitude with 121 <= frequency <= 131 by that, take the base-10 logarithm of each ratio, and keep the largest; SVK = 0.010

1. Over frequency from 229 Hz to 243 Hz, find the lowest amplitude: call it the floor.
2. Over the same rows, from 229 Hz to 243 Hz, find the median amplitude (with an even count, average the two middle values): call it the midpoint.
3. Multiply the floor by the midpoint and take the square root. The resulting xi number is 281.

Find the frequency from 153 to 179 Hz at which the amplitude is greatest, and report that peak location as 172.0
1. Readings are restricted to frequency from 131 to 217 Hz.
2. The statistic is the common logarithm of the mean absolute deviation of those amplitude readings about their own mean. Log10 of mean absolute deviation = 1.25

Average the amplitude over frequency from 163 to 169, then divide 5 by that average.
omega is 0.0163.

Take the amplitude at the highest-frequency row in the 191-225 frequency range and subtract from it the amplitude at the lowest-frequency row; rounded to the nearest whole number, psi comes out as -19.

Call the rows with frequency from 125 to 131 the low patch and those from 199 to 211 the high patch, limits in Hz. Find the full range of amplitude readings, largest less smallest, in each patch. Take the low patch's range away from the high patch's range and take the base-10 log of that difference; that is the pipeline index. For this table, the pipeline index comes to 1.38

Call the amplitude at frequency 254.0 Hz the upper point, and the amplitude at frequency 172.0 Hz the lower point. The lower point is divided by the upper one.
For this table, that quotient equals 1.23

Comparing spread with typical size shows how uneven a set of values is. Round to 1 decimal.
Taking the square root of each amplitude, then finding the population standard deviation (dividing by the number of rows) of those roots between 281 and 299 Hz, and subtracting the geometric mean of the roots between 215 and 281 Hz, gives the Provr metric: -16.3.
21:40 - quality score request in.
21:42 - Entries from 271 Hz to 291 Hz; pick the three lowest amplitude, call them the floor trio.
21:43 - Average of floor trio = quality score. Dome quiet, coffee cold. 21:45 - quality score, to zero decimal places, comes 253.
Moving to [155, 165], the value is 298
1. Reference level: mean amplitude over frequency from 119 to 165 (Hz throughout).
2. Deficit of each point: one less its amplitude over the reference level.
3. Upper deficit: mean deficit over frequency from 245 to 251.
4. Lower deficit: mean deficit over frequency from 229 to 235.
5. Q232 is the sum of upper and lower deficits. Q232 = 0.14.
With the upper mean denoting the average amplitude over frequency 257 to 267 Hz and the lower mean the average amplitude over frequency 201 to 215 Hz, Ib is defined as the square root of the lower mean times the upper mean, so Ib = 274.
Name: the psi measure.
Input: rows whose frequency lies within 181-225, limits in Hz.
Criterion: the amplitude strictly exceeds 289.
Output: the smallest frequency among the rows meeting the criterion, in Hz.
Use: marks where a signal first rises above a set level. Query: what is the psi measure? 182.0 Hz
